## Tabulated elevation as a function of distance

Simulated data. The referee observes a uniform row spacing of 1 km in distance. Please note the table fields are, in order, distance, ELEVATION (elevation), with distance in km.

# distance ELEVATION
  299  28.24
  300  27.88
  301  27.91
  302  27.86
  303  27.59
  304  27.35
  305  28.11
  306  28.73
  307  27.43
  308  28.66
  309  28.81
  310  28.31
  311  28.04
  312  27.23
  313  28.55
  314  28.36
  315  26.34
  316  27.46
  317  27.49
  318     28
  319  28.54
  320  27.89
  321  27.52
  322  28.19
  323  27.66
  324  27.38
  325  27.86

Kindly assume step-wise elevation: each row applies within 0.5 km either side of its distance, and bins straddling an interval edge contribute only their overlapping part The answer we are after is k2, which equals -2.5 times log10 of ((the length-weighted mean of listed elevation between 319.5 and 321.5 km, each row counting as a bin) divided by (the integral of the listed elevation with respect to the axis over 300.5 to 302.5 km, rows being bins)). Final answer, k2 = 0.760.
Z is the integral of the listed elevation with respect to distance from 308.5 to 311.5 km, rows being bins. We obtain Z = 85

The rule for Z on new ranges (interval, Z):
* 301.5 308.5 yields 196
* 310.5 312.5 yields 55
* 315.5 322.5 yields 195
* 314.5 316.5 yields 54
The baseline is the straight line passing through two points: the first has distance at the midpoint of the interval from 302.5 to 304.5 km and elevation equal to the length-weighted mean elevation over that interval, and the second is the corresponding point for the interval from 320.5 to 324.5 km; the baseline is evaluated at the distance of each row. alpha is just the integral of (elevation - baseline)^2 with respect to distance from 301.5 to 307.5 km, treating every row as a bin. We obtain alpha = 2.1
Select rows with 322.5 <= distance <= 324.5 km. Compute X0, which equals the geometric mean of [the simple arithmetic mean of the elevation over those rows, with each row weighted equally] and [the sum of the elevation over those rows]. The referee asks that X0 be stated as 38.9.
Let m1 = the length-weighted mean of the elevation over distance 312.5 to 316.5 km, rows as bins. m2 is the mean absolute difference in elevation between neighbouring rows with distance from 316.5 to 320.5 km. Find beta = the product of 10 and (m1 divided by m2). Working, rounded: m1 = 27.7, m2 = 0.57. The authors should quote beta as 488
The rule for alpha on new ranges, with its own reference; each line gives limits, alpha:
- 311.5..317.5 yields 3.3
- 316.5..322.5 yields 1.3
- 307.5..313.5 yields 4.8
